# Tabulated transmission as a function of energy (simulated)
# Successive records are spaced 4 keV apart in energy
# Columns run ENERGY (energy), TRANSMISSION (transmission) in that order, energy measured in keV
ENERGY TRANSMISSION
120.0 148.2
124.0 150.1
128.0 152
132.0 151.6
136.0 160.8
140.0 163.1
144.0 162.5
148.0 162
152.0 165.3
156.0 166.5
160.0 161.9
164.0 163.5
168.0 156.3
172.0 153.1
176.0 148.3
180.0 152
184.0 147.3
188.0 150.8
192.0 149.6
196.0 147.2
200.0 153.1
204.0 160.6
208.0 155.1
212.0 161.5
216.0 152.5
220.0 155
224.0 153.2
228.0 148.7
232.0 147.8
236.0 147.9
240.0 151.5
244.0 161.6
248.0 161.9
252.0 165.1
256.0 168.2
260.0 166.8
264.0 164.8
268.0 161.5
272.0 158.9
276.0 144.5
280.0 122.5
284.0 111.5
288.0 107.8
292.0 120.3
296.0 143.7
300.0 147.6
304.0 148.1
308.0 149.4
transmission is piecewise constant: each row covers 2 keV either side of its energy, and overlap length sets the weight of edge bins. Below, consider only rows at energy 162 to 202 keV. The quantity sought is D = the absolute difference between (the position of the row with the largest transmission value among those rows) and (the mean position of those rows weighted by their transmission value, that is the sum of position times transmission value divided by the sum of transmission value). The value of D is 17.8 keV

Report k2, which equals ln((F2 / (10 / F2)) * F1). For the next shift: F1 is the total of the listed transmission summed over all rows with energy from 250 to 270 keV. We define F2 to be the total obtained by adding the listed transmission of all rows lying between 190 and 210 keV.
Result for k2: 17.7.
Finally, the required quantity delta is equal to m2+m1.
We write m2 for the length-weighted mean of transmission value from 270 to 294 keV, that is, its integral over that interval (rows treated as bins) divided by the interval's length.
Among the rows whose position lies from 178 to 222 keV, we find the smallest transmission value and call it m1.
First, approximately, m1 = 147.2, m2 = 128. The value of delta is 275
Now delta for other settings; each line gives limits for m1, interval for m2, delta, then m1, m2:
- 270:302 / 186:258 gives 263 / 107.8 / 155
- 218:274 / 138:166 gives 311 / 147.8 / 164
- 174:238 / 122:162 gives 307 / 147.2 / 160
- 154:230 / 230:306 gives 295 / 147.2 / 147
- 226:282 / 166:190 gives 274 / 122.5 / 151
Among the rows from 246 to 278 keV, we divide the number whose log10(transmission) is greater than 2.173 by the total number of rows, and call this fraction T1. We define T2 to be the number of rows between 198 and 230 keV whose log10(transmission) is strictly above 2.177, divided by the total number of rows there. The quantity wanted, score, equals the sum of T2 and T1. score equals 1.75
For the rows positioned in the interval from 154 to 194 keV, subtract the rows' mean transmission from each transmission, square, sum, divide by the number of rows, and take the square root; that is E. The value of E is 6.5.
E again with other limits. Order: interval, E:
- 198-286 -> 13.3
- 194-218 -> 4.9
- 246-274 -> 3.0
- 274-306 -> 15.9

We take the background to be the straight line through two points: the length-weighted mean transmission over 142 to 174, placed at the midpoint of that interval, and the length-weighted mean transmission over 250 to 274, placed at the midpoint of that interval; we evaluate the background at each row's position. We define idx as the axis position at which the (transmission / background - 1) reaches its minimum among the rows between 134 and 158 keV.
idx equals 136.0 keV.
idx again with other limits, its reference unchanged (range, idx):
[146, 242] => 232.0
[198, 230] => 228.0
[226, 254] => 232.0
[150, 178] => 176.0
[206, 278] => 276.0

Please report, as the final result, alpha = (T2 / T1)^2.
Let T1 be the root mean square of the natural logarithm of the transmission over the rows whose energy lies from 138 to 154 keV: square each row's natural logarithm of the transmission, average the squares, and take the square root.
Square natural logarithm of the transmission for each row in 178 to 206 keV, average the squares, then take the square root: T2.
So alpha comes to 0.97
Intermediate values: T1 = 5.10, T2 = 5.02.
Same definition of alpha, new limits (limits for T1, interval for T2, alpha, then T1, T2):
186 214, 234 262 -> 1.02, 5.04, 5.08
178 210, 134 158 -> 1.03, 5.02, 5.10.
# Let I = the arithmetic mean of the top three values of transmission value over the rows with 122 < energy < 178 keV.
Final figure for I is 165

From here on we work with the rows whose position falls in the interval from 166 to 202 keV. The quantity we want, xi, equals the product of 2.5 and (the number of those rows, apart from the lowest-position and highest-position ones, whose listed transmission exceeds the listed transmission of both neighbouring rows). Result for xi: 5.0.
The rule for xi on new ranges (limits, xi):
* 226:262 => 2.5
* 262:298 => 0.0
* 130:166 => 5.0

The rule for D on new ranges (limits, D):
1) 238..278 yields 1.9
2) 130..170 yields 5.9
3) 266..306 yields 17.7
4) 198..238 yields 5.8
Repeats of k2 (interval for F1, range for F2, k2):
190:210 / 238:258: 17.7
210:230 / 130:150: 17.7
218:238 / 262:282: 17.6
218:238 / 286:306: 17.3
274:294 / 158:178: 17.4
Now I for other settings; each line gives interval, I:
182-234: 159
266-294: 155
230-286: 167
